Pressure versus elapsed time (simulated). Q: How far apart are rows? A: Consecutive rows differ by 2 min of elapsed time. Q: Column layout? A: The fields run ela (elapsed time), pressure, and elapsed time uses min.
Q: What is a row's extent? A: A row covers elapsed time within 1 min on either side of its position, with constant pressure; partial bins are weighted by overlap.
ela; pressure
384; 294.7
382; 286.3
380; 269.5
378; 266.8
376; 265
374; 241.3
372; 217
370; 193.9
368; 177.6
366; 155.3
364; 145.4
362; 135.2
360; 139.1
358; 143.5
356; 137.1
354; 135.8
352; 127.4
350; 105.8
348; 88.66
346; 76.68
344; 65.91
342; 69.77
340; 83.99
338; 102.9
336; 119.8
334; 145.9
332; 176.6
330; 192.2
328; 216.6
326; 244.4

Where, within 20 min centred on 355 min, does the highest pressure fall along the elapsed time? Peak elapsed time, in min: 364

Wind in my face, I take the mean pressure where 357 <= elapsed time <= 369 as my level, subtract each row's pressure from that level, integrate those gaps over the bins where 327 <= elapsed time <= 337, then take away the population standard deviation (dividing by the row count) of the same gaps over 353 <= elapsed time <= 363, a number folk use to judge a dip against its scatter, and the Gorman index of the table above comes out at -212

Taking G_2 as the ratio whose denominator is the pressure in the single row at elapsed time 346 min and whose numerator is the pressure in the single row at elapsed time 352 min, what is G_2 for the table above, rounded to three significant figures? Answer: 1.66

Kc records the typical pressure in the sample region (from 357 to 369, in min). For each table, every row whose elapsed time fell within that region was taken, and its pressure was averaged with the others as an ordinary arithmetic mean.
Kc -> 149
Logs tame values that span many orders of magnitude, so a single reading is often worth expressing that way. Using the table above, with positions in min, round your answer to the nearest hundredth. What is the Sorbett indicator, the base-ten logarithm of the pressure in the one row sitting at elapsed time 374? 2.38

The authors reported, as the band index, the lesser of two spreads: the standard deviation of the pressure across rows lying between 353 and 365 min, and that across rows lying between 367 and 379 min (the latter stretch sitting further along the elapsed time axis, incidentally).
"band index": 4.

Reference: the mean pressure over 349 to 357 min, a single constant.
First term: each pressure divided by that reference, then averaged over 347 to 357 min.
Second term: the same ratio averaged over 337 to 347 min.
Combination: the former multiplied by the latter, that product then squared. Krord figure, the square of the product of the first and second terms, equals 0.35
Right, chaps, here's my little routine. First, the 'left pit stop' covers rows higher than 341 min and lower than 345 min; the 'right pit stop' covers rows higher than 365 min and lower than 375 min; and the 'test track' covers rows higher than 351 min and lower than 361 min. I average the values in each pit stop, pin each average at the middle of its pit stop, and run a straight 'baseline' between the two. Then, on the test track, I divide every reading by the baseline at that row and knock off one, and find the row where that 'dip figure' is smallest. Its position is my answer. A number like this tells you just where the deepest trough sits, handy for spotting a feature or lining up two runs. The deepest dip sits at 360 min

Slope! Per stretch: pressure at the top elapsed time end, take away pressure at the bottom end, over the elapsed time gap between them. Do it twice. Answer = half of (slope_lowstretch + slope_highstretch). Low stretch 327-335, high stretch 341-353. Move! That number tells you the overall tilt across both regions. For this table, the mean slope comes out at -3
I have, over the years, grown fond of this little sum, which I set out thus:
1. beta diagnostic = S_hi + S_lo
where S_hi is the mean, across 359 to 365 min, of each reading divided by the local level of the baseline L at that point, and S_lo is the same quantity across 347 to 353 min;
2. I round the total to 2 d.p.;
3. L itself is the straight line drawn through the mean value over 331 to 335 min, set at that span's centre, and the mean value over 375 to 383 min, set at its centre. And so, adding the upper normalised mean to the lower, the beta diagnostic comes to 1.14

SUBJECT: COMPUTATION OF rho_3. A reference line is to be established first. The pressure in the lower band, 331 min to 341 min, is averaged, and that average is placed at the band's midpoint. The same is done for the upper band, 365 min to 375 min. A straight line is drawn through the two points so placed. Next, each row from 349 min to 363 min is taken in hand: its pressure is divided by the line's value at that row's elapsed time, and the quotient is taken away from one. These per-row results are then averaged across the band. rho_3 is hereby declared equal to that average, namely 0.21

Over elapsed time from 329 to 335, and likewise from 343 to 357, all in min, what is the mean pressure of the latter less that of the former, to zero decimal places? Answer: -66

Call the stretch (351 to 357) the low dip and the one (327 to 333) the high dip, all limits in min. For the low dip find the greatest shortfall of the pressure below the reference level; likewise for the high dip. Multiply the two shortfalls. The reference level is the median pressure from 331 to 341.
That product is 432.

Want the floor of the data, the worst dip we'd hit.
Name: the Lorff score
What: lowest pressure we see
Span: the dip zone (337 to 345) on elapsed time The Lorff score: 65.91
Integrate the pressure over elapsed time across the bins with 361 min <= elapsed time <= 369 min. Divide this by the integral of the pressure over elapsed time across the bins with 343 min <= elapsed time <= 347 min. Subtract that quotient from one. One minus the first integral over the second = -3.3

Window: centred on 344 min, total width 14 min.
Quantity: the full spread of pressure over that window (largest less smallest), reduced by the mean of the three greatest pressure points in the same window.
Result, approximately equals -59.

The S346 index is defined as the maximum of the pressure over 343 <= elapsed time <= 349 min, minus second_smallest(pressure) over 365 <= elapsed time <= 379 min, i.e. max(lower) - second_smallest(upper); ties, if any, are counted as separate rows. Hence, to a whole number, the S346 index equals -89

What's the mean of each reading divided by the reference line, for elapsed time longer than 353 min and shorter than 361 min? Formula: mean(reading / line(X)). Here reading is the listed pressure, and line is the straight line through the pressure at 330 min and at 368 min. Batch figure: 0.76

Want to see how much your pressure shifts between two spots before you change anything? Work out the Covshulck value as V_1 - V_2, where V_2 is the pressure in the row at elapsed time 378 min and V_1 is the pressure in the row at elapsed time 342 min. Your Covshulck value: -197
